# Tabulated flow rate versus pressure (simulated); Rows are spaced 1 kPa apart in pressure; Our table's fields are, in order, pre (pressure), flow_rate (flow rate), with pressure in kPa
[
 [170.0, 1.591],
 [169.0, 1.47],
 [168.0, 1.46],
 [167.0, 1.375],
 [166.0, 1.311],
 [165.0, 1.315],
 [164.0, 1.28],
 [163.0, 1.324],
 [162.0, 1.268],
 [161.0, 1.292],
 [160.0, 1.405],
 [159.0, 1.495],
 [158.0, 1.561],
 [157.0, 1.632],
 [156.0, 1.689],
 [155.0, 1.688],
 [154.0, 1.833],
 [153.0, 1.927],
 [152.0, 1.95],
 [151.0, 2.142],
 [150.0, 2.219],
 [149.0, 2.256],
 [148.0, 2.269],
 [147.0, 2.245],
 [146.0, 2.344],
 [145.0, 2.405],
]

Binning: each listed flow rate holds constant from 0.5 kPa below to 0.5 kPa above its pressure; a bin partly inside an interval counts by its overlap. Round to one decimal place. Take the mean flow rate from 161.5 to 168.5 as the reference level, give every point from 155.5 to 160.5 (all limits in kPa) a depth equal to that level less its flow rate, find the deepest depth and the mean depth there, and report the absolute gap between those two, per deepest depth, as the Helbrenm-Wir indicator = -2.1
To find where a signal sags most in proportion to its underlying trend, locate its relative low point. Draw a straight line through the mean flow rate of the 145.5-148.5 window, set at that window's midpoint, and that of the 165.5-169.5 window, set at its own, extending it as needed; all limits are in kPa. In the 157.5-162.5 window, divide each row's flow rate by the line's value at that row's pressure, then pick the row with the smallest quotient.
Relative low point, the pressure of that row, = 161.0 kPa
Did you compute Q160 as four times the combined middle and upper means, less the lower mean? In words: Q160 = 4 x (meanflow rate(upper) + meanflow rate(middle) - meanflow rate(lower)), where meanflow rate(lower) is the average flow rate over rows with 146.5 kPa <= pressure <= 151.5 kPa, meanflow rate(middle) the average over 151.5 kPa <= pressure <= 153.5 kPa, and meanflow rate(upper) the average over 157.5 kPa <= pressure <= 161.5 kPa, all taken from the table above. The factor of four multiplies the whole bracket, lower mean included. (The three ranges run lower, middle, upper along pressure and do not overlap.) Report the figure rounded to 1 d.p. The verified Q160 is 4.6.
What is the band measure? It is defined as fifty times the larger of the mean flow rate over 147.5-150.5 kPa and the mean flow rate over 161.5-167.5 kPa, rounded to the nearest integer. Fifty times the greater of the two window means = 112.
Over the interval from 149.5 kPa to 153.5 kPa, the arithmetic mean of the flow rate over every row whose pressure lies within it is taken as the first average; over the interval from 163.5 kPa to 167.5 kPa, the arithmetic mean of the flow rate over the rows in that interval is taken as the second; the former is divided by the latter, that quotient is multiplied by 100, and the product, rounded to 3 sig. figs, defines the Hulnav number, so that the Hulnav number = 156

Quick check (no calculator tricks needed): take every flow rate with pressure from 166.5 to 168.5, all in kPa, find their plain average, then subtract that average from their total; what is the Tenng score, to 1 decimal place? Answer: 1.4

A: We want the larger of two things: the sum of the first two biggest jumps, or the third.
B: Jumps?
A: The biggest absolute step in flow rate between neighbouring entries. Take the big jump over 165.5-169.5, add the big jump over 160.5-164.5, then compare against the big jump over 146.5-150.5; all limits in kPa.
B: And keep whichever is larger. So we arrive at 0.141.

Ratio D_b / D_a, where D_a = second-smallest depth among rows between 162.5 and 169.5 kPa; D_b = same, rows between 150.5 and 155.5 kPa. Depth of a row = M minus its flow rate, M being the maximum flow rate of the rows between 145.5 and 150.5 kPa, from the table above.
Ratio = 0.4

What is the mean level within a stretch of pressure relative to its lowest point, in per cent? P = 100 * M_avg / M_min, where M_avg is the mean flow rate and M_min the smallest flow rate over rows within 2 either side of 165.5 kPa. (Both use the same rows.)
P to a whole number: 103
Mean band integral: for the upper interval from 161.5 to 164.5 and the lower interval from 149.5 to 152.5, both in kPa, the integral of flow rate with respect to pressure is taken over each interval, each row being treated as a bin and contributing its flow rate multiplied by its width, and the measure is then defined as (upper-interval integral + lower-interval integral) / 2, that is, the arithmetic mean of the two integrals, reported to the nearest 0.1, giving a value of 5.1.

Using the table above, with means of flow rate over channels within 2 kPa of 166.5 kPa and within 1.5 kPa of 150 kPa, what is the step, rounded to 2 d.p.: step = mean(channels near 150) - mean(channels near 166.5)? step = 0.84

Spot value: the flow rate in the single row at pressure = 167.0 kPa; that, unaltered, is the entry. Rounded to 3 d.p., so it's 1.375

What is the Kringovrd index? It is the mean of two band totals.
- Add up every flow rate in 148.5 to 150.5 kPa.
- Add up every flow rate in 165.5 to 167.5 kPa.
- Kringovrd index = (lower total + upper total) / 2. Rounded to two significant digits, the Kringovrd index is 3.6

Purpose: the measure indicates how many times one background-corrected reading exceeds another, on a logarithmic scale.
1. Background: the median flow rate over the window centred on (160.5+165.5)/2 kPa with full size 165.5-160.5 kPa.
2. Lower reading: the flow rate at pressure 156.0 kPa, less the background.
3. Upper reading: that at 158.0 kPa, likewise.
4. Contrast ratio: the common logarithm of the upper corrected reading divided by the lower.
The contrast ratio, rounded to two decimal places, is -0.17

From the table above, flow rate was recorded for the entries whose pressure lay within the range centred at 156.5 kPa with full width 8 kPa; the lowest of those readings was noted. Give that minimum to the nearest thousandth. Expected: 1.405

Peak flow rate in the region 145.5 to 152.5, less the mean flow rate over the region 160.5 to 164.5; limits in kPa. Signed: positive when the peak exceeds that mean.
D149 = 1.05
